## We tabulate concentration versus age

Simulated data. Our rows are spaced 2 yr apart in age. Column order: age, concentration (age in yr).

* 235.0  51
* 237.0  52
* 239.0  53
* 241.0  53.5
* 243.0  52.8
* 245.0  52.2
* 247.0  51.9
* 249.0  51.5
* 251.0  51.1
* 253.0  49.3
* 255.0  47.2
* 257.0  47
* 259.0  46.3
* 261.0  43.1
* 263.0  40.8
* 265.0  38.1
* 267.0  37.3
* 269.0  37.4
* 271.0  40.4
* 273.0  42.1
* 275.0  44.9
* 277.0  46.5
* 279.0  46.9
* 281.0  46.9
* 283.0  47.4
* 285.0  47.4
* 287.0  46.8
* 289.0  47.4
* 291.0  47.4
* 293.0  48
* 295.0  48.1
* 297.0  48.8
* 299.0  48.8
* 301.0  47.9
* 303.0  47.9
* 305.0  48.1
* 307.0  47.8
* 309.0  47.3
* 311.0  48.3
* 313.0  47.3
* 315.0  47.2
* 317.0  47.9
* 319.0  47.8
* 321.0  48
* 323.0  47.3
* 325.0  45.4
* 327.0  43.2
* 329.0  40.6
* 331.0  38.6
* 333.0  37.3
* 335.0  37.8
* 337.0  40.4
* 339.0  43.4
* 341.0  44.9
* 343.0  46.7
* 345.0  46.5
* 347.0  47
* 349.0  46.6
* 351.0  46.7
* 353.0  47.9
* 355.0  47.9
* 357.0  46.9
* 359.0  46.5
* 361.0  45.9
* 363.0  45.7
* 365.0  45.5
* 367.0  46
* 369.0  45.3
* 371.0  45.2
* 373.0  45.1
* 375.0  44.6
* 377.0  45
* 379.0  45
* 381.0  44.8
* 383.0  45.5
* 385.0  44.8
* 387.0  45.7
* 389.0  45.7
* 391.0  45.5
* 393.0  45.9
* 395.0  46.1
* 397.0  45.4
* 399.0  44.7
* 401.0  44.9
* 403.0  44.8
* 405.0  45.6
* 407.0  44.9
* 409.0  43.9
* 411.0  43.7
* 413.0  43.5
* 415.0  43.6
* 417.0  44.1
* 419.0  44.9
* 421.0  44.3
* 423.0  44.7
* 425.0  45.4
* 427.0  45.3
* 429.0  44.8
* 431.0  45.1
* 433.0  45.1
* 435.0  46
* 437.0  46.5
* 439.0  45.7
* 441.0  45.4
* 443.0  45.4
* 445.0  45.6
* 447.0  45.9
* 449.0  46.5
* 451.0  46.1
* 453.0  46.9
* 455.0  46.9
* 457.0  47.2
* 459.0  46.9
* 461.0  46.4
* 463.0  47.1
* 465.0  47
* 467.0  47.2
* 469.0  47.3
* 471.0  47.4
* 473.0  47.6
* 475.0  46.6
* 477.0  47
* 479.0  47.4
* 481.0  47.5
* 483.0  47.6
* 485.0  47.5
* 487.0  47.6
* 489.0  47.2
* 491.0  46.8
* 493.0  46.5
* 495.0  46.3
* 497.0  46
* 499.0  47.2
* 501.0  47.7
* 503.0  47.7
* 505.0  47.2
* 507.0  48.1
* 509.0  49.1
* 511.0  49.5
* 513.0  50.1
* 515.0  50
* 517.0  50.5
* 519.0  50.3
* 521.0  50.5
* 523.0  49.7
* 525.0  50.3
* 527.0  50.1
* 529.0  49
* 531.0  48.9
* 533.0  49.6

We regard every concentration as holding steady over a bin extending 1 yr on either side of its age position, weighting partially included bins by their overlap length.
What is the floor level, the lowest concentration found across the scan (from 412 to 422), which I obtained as 43.5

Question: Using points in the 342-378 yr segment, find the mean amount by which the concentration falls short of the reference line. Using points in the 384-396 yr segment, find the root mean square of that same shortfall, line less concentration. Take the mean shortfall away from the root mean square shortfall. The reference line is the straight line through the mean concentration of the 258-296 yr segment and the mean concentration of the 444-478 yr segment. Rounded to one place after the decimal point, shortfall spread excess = 1.1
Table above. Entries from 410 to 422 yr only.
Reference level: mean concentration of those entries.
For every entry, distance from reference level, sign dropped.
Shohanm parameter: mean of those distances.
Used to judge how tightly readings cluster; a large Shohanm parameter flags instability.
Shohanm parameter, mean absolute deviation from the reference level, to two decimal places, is 0.42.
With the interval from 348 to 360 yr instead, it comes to 0.54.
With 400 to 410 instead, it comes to 0.38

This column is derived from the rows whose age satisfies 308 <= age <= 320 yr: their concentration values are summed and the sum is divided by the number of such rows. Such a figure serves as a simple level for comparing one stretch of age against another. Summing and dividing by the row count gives 47.6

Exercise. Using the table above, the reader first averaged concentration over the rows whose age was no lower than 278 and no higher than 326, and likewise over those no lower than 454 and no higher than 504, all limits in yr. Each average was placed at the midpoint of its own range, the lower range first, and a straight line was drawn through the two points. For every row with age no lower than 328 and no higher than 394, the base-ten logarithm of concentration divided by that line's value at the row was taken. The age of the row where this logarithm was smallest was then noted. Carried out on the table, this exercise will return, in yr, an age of 333.0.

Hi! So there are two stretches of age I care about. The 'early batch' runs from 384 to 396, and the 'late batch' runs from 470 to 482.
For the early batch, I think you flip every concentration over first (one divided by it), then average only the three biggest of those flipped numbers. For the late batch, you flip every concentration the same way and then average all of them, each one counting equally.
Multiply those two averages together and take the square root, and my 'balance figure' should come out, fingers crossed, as 0.0216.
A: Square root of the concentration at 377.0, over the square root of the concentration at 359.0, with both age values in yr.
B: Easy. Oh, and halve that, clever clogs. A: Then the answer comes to 0.492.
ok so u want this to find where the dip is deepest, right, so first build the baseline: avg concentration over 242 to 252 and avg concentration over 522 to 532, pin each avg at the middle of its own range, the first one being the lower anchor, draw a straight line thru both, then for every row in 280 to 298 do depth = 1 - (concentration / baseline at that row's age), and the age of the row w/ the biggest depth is 287.0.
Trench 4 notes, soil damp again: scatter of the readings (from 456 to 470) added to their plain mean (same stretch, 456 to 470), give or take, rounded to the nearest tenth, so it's 47.3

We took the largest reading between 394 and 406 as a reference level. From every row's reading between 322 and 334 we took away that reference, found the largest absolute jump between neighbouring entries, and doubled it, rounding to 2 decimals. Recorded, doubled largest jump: 5.20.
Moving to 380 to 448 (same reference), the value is 2.00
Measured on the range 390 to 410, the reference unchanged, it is 2.00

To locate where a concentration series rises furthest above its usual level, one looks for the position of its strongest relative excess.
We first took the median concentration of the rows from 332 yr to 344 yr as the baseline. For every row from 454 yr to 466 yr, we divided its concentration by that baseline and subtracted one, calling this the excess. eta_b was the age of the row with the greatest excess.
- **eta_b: 457.0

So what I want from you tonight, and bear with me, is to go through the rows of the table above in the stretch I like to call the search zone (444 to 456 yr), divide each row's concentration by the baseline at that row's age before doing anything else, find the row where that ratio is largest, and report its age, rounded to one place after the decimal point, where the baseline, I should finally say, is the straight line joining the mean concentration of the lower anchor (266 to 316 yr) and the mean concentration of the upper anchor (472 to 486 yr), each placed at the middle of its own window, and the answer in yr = 453.0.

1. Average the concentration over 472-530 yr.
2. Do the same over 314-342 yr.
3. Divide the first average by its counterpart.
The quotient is 1.11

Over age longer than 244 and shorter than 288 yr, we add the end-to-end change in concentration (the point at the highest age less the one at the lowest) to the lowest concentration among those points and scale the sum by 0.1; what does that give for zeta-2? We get 3.19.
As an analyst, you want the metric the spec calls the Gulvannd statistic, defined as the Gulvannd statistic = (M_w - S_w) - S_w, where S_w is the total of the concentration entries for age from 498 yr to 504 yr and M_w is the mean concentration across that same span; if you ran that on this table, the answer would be -238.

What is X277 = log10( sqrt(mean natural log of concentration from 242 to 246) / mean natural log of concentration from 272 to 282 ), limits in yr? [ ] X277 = -0.283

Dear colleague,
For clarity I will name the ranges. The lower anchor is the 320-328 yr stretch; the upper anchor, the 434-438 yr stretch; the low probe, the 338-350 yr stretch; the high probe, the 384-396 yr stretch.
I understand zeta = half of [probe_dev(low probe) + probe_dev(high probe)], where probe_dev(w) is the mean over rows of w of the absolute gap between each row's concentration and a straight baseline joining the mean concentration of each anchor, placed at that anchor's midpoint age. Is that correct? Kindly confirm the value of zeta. 0.79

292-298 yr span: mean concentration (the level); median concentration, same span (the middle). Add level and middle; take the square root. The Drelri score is 9.82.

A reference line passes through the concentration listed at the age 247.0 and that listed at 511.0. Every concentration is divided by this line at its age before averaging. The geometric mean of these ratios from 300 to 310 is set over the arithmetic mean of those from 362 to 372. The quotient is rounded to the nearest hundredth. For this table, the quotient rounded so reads 1.04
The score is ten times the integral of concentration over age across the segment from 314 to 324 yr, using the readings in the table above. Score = 4764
